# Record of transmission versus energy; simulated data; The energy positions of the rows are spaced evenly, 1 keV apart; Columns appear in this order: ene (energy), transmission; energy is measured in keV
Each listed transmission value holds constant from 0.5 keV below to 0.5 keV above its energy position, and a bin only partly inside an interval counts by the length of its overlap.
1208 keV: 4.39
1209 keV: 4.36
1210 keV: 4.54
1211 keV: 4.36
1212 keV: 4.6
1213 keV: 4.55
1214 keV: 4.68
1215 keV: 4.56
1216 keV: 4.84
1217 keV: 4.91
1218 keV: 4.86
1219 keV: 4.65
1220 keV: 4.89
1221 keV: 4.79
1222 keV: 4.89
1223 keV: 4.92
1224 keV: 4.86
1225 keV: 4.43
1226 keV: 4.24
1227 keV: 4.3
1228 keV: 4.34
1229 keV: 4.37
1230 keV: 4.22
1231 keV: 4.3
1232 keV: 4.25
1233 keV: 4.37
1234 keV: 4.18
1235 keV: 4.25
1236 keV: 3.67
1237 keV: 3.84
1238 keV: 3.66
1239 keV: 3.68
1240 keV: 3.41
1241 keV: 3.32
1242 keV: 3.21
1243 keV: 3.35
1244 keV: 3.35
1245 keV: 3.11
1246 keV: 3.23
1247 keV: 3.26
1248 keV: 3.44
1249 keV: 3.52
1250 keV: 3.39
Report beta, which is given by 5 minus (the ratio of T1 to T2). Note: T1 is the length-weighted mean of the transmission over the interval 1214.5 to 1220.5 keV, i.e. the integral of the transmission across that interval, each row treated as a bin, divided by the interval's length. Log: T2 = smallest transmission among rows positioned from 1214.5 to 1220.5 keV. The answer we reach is 3.951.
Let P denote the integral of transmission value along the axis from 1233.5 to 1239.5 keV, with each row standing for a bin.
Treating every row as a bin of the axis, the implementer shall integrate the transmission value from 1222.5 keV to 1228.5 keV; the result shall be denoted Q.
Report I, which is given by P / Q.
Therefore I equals 0.9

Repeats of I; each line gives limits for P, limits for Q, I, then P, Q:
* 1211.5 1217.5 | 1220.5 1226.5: 1.0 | 28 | 28.1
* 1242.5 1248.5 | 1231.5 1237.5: 0.8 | 20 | 24.6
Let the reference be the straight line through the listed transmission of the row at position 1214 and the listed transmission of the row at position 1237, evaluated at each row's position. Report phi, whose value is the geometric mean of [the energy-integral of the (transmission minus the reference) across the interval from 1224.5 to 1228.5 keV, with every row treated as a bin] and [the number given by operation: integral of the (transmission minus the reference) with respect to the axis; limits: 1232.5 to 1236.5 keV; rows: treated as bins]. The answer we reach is 0.6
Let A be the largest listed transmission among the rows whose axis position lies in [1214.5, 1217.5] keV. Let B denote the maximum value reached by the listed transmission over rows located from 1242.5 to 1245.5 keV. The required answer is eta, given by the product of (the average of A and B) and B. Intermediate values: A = 4.91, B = 3.35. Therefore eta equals 13.8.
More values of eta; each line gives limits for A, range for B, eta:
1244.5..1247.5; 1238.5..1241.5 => 12.8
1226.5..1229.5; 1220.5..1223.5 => 22.9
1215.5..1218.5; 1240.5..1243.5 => 13.8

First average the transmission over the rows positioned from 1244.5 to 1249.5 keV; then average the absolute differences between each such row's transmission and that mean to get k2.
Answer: 0.13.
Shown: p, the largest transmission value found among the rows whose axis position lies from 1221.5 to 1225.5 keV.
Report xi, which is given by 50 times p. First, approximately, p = 4.92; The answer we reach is 246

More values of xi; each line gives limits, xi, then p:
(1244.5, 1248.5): 172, 3.44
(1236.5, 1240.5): 192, 3.84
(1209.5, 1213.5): 230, 4.6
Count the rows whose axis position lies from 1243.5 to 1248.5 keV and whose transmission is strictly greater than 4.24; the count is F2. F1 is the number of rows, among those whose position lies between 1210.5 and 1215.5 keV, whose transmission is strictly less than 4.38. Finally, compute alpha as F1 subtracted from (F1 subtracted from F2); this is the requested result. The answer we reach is -2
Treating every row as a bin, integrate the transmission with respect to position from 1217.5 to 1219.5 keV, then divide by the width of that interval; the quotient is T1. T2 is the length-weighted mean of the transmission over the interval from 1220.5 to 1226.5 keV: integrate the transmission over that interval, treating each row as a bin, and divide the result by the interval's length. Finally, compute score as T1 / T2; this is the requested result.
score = 1.01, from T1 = 4.8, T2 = 4.7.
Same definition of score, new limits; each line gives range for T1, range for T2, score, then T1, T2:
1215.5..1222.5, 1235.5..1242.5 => 1.36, 4.8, 3.5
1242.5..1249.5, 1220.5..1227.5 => 0.72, 3.3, 4.6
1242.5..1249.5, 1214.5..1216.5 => 0.71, 3.3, 4.7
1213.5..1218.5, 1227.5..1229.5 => 1.10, 4.8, 4.4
